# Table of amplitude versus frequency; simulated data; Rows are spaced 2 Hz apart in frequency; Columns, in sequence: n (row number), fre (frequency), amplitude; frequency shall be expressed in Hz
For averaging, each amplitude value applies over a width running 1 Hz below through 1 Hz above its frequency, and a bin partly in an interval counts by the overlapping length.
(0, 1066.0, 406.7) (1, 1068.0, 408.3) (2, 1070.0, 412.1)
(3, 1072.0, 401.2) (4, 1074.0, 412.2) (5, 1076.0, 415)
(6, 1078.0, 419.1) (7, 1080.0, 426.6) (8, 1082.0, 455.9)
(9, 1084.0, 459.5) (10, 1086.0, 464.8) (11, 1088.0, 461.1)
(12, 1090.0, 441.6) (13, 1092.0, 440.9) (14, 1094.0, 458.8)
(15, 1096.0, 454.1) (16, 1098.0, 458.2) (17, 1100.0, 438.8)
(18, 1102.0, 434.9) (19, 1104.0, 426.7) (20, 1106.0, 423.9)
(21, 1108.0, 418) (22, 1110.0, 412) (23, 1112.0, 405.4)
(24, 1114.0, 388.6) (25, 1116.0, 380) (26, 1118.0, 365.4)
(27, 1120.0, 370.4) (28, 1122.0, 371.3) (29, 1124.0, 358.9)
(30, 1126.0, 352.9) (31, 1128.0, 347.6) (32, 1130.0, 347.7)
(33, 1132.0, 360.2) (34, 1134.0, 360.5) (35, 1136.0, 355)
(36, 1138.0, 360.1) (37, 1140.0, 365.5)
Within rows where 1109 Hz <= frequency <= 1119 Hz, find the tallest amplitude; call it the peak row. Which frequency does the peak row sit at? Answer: 1110.0 Hz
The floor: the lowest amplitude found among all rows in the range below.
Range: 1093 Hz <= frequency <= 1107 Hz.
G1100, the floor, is 423.9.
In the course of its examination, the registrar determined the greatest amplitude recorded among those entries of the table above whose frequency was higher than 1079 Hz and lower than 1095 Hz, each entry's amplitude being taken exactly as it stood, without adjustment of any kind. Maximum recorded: 464.8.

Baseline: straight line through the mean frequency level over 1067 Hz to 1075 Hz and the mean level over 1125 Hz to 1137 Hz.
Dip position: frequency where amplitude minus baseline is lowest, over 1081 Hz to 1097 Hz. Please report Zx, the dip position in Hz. 1090.0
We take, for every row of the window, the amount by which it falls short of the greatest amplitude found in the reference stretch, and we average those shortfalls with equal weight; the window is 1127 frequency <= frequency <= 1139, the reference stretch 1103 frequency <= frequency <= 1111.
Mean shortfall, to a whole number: 72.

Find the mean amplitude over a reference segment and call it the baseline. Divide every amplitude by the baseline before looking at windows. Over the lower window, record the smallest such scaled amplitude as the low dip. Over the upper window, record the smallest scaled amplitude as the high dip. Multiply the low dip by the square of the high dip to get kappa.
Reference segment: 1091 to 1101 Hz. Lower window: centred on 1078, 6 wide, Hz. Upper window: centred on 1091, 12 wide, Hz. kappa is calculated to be 0.88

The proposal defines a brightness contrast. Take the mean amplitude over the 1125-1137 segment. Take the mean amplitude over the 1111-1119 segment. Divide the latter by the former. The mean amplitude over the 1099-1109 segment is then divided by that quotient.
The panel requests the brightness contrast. 394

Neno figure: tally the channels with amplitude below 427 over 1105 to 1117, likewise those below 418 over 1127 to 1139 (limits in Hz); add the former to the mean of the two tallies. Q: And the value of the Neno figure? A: 12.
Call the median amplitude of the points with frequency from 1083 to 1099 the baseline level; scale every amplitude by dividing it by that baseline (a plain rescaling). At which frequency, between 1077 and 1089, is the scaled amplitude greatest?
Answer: 1086.0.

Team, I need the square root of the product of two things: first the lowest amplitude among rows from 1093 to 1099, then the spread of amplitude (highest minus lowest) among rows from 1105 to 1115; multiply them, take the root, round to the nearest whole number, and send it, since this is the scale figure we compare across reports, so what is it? 127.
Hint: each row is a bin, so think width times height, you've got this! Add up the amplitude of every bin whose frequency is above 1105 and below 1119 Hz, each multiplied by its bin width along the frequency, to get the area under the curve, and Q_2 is 5587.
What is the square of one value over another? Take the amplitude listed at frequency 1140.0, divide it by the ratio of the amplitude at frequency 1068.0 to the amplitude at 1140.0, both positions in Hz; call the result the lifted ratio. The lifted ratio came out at 327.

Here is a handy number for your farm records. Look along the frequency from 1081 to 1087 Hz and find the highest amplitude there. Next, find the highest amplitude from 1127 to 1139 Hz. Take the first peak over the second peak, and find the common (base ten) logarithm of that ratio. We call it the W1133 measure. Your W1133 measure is 0.11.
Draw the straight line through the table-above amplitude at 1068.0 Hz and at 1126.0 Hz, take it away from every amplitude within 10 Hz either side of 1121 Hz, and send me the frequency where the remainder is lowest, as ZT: 1128.0 Hz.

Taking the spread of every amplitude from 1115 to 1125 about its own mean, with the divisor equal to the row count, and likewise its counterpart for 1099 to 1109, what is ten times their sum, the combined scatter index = 145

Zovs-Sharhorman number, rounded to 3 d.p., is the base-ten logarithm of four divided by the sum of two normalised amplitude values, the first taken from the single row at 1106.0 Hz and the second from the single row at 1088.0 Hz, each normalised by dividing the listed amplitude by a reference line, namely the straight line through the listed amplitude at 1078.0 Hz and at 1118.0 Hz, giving 0.250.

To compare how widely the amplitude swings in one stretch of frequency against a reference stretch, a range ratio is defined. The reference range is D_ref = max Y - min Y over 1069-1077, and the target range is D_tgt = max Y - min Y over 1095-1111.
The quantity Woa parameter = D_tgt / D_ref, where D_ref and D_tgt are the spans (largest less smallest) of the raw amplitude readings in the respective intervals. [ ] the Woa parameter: 3.3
